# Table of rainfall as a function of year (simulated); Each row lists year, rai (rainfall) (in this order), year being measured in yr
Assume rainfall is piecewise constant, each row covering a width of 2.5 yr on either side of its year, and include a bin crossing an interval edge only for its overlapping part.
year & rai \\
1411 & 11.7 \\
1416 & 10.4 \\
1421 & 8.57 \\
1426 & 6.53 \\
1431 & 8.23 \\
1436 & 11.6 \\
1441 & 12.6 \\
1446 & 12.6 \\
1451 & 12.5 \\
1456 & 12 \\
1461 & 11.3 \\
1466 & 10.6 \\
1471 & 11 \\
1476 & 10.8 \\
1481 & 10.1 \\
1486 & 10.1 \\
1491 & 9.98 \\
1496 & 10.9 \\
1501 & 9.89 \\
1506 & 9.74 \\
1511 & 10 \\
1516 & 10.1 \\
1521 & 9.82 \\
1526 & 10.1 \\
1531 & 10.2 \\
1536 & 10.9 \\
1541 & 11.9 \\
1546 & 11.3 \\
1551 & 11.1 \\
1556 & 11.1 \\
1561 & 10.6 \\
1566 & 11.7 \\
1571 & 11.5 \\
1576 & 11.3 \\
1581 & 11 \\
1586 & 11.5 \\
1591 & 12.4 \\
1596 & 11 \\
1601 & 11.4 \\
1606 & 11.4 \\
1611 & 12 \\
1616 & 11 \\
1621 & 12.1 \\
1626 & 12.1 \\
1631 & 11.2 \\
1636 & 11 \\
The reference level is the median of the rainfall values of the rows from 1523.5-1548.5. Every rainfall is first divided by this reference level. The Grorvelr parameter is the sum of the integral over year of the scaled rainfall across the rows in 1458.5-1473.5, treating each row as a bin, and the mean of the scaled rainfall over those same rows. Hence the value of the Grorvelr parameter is 16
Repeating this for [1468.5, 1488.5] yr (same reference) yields 20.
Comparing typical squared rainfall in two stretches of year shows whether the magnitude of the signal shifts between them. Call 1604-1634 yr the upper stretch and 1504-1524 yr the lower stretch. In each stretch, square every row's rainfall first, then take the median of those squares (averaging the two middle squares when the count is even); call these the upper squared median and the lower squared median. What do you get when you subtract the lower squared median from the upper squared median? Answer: 39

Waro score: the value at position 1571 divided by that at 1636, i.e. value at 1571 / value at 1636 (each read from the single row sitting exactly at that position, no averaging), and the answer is 1.05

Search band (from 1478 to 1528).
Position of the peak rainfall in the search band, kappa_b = 1496 yr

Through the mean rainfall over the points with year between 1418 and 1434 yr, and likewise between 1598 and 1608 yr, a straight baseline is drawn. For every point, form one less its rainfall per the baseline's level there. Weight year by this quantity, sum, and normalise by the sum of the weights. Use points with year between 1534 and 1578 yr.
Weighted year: 1552.1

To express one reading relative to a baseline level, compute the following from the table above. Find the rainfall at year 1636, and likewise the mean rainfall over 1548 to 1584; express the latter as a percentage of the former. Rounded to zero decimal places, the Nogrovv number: 102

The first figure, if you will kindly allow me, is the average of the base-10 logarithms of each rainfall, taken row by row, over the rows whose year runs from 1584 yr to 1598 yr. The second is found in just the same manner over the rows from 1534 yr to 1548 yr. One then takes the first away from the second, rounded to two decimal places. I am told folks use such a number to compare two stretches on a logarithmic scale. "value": -0.01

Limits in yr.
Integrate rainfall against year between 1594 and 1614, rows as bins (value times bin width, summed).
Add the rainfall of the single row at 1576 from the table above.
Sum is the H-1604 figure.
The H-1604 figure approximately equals 240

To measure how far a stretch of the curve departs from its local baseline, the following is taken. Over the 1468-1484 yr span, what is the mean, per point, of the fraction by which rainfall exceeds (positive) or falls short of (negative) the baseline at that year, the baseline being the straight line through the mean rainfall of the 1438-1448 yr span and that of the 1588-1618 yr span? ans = -0.14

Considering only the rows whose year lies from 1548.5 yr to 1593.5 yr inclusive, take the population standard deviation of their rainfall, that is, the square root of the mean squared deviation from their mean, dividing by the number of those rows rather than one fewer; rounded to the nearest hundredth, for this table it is 0.48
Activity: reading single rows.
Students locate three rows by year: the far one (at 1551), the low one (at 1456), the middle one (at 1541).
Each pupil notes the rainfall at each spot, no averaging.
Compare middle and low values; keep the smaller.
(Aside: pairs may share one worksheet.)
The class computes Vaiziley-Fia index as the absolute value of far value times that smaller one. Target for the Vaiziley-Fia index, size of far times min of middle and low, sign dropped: 132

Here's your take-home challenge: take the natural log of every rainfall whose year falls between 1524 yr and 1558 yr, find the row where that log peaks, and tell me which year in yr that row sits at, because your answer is 1541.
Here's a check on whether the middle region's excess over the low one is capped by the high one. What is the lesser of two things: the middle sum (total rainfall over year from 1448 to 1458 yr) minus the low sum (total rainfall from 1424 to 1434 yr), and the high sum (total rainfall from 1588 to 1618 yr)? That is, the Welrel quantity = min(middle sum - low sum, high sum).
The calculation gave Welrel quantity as 10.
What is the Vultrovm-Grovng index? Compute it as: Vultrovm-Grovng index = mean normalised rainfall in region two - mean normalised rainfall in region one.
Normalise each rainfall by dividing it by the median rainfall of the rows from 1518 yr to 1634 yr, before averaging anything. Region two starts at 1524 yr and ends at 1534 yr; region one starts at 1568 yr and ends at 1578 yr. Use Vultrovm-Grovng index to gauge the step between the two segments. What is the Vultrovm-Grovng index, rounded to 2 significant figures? -0.11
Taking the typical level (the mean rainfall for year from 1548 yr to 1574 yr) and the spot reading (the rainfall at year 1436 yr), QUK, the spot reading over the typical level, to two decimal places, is 1.04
